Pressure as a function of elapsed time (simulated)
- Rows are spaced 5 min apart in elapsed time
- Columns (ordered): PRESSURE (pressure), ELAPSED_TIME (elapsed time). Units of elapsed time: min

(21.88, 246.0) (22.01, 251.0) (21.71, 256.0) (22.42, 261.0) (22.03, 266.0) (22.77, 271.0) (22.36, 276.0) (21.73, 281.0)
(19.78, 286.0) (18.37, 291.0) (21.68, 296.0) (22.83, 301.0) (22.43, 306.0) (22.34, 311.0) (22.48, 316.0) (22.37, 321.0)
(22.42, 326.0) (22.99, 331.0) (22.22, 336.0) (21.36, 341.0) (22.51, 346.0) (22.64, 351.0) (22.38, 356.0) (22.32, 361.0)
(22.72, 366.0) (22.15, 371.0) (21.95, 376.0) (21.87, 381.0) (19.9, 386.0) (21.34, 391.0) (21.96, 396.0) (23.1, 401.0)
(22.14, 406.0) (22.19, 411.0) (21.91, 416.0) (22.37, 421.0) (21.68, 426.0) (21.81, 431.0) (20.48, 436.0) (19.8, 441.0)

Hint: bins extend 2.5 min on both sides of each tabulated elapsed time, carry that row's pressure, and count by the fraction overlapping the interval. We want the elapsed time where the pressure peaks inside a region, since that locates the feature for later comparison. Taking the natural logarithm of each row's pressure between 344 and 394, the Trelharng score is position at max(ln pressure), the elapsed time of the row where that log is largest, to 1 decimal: 366.0 min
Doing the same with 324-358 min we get 331.0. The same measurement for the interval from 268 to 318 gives 301.0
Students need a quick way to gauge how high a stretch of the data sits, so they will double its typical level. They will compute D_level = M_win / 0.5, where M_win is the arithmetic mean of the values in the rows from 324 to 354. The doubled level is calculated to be 44.7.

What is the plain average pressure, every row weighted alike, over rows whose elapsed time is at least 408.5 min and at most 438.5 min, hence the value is 21.7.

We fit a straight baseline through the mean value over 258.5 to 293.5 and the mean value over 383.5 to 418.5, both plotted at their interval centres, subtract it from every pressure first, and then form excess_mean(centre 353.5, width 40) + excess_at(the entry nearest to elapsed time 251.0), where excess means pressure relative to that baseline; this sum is 1.41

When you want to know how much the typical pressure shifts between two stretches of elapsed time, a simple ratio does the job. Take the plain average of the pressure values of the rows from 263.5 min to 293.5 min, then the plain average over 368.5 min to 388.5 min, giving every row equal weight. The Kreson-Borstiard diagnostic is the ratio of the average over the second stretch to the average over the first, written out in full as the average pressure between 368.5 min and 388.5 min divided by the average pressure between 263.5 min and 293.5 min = 1.01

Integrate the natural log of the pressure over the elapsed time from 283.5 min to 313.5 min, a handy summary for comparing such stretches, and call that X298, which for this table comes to 91.6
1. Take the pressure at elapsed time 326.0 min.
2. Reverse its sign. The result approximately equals -22.4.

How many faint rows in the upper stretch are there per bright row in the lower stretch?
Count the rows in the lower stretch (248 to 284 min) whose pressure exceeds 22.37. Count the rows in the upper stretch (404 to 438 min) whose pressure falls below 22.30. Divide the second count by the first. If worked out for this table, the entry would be 3.0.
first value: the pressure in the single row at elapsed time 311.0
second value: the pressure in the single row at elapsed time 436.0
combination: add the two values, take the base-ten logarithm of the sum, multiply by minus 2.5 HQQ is -4.08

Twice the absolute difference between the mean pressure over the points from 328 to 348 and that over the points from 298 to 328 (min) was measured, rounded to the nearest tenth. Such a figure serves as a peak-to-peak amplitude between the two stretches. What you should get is 0.4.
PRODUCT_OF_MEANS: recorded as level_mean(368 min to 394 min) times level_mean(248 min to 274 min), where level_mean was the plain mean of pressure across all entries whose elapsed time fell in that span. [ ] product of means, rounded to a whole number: 476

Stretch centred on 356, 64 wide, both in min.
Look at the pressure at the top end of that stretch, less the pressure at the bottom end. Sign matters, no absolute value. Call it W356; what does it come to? -2.5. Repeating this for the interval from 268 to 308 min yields -0.3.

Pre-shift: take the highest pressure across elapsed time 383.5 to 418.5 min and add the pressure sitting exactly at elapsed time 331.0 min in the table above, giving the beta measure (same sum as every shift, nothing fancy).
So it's 46.1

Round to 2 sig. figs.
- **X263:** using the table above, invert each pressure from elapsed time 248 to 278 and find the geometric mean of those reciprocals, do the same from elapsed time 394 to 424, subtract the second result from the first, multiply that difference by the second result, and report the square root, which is 0.0023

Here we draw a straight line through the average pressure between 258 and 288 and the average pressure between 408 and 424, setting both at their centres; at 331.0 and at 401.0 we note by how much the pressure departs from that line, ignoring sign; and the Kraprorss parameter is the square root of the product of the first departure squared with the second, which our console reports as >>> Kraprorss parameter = 1.00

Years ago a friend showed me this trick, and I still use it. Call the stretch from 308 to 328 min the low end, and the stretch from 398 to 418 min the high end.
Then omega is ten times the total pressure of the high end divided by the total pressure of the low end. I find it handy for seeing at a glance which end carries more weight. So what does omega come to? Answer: 9.97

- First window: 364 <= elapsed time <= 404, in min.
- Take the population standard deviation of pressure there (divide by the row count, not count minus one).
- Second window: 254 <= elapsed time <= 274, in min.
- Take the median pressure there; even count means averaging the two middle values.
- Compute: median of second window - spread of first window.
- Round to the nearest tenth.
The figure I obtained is 21.3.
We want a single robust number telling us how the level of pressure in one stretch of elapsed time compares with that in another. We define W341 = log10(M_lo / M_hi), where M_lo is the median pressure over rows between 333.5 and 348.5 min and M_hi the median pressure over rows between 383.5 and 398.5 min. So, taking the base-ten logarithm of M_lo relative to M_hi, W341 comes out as 0.018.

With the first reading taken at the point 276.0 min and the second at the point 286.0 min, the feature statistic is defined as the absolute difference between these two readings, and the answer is 2.6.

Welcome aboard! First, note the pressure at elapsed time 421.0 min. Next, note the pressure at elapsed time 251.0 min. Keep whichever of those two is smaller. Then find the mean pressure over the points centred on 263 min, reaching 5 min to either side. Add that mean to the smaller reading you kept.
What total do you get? 44.2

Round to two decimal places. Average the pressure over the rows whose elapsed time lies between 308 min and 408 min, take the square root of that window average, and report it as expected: 4.71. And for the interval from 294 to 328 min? 4.73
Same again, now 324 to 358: 4.73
